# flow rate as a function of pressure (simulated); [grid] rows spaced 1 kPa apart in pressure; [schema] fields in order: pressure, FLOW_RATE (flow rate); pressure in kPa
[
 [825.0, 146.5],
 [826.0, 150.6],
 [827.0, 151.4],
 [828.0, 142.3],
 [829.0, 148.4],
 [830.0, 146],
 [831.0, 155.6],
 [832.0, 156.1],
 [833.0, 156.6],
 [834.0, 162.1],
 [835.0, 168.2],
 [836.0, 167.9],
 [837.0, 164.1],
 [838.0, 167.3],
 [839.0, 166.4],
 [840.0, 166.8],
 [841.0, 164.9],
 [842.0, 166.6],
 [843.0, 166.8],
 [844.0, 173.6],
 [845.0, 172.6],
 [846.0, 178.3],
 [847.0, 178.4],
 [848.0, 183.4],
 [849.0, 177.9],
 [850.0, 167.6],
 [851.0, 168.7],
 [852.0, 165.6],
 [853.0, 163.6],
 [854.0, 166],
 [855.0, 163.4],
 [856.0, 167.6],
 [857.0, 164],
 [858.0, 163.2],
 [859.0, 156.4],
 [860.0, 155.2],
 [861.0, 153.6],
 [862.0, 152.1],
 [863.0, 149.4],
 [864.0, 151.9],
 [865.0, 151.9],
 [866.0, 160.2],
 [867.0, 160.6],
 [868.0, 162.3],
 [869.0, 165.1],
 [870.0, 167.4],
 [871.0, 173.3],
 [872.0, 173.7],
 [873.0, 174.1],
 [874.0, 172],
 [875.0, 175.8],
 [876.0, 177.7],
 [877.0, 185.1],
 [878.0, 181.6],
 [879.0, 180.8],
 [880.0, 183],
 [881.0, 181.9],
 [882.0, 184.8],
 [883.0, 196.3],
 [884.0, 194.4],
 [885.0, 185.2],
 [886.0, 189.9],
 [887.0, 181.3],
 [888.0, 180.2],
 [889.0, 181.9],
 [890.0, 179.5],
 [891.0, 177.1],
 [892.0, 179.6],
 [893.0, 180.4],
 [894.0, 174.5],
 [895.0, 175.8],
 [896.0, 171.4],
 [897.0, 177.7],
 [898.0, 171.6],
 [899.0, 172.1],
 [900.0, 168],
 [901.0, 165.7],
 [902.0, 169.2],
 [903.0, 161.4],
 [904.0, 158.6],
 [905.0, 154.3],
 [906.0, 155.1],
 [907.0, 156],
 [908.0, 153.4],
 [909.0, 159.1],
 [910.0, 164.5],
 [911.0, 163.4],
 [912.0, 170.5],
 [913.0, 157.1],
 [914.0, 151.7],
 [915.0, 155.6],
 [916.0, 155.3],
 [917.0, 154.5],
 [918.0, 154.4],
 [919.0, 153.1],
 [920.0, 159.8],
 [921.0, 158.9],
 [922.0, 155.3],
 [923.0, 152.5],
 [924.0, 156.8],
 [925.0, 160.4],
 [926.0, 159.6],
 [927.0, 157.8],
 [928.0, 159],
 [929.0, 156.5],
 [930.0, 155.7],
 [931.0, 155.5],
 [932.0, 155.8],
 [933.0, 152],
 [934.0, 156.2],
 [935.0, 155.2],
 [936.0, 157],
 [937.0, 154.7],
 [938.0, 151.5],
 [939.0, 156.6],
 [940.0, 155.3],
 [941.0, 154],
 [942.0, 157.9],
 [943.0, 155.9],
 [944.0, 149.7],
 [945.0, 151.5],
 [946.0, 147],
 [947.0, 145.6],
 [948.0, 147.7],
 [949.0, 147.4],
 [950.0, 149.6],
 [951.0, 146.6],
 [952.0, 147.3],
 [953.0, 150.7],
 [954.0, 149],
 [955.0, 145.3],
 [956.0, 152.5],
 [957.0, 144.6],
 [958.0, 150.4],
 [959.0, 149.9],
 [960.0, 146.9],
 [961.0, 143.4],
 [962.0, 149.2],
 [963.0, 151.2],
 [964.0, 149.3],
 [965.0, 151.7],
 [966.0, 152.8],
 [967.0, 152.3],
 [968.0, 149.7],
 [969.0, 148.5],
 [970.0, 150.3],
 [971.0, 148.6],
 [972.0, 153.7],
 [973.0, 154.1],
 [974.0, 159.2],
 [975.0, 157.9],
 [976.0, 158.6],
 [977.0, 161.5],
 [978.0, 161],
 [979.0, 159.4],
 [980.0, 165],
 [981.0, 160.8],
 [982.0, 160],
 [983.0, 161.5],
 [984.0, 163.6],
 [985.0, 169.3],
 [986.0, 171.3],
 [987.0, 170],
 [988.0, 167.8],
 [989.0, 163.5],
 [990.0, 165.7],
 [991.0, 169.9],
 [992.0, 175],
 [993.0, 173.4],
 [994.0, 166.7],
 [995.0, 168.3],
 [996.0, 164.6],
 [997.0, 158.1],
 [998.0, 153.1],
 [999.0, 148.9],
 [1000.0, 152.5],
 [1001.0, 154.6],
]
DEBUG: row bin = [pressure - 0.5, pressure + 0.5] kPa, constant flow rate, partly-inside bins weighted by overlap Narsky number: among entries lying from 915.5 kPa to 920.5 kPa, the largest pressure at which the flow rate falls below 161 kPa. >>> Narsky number 920.0 kPa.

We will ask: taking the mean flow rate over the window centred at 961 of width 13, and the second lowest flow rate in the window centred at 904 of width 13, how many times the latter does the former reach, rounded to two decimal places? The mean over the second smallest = 0.97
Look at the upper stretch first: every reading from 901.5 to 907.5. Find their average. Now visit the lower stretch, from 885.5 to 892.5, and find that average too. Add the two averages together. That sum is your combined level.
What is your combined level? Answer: 340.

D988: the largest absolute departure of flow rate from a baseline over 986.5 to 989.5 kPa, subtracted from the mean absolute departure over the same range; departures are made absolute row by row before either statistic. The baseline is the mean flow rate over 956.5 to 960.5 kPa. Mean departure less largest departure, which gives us -2.9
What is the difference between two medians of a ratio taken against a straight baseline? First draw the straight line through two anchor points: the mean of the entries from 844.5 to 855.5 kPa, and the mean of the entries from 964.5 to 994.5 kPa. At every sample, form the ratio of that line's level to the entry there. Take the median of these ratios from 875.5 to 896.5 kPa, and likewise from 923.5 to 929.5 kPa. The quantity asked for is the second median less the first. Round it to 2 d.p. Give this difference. 0.11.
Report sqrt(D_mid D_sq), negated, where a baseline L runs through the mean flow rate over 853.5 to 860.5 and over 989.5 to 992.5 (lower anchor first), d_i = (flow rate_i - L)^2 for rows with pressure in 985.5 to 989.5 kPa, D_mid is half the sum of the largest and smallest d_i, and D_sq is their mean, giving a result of -16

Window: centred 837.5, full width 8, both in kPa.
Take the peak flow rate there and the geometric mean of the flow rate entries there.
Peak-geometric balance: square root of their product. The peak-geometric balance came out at 167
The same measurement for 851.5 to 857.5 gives 166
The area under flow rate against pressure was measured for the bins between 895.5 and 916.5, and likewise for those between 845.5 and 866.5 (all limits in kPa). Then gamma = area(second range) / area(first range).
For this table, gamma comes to 1.01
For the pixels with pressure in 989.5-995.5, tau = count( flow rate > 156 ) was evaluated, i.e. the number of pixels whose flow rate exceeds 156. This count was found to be 6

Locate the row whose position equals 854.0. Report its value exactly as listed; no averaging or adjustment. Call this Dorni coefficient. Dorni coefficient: 166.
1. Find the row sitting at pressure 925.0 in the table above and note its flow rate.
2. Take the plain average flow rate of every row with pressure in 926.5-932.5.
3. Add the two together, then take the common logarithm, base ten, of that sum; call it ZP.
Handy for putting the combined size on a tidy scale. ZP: 2.501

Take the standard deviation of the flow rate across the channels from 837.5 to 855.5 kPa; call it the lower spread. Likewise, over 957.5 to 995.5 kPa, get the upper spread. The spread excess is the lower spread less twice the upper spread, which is -11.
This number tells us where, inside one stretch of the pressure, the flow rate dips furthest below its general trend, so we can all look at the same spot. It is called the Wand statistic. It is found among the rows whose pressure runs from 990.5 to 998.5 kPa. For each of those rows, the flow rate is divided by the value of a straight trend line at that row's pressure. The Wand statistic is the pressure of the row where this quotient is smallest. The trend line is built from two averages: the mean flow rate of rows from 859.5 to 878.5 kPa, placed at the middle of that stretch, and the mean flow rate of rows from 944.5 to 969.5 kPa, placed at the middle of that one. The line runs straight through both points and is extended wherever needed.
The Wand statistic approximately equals 998.0 kPa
